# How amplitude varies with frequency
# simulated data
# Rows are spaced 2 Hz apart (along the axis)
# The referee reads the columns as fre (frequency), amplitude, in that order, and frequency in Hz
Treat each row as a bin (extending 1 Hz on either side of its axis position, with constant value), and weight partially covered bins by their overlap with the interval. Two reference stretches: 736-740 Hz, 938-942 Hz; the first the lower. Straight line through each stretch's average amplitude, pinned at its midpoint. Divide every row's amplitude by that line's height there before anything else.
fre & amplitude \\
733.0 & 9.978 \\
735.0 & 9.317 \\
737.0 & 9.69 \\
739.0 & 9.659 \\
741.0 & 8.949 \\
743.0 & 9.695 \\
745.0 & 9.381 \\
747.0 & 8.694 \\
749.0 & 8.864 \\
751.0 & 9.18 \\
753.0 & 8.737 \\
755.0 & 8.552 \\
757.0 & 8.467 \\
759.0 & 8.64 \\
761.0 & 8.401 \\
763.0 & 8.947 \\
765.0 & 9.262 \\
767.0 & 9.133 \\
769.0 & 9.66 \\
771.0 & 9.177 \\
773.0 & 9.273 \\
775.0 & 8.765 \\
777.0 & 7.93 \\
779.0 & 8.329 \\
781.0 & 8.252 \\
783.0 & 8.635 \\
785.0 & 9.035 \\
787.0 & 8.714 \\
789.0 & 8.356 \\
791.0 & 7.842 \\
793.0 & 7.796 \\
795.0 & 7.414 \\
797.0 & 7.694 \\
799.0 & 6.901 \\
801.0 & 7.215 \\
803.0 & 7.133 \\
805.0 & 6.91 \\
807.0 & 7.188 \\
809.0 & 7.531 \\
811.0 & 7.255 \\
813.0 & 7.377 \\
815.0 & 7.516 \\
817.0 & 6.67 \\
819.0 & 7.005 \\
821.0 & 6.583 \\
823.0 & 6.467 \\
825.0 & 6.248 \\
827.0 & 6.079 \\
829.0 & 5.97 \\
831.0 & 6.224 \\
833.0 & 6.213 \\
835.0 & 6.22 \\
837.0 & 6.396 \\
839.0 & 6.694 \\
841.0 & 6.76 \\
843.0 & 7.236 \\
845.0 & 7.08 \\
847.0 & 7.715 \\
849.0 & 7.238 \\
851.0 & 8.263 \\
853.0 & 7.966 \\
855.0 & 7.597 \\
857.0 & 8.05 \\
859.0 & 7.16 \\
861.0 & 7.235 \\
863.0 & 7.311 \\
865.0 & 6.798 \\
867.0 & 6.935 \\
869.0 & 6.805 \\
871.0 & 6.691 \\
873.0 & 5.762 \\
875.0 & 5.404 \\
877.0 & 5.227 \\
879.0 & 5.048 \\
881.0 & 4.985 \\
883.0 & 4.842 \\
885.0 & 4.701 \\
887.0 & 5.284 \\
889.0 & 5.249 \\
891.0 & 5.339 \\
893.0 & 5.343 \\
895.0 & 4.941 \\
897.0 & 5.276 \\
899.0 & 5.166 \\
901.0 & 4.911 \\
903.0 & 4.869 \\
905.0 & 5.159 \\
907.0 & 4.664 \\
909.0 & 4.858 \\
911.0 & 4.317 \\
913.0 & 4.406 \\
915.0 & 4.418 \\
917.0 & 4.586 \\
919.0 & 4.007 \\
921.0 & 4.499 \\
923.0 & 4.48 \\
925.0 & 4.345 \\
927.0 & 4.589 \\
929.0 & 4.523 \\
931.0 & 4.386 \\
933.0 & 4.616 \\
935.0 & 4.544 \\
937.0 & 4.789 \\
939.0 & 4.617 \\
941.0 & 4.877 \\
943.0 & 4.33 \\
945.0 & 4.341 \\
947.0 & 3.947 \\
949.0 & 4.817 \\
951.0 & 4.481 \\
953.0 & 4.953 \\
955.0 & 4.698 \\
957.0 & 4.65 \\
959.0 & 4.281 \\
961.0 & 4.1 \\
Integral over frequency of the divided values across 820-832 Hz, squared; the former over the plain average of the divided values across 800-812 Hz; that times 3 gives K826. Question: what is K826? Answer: 332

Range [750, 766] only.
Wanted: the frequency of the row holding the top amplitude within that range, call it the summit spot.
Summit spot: 765.0 Hz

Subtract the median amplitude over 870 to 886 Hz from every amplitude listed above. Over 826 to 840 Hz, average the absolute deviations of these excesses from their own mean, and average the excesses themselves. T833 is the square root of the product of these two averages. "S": 0.43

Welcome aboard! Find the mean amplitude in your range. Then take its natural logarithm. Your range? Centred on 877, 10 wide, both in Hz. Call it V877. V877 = 1.66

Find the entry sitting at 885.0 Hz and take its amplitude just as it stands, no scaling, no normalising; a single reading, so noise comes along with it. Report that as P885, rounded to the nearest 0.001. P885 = 4.701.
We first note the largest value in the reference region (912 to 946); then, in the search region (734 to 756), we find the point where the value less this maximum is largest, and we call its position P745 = 743.0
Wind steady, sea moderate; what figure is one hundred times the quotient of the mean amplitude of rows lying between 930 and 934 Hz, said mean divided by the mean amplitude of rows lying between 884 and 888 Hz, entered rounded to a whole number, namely 90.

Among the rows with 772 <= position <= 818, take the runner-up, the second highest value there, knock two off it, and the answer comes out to 7.0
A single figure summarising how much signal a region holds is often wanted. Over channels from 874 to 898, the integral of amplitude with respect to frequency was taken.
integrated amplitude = 123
